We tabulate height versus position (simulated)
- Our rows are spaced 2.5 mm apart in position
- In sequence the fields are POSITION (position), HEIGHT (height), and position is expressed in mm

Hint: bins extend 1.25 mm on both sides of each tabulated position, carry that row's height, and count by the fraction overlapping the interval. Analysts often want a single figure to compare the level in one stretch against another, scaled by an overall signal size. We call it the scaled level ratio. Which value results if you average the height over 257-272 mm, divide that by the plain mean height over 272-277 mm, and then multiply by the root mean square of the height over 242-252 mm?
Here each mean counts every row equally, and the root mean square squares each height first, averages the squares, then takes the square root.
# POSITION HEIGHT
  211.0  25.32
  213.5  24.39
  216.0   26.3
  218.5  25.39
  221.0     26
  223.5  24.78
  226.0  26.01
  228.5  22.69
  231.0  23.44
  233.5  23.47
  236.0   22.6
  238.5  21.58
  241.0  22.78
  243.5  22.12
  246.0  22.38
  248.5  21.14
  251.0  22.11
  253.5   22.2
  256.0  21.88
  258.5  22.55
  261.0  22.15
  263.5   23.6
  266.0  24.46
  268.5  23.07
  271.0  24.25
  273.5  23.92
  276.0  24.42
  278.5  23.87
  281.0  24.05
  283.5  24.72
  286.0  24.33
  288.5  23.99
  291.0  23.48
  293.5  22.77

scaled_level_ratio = 21.2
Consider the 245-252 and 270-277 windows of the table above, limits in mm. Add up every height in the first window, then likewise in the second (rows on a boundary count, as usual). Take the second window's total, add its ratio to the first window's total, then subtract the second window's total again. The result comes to 1.11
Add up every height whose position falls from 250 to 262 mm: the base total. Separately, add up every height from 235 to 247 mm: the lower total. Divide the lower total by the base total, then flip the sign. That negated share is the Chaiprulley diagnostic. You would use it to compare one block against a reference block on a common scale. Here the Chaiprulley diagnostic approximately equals -1.01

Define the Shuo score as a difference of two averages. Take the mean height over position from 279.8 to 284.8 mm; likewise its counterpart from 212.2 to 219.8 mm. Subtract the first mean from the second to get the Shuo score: 1.0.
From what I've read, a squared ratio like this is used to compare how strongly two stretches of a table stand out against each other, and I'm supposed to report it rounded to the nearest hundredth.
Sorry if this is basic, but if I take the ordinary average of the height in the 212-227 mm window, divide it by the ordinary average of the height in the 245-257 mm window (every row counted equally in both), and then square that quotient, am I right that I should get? 1.35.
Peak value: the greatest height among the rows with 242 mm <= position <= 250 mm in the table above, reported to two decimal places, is 22.38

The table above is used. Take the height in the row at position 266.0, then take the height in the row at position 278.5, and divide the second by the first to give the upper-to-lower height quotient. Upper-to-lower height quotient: 0.98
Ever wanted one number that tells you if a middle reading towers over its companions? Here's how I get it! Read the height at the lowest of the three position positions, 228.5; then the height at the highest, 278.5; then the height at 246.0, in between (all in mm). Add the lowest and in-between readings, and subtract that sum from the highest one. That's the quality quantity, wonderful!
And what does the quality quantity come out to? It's -21.2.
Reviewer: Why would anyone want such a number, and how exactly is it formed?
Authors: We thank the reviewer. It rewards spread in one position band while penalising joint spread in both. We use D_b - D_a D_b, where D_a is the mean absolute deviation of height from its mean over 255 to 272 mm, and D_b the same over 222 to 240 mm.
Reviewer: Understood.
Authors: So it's 0.19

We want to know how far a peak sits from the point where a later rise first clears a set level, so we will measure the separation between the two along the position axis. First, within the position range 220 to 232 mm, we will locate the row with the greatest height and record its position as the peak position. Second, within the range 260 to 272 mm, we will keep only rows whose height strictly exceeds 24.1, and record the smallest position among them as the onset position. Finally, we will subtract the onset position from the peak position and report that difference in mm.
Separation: -40.0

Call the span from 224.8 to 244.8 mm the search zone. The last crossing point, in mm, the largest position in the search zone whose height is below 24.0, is 243.5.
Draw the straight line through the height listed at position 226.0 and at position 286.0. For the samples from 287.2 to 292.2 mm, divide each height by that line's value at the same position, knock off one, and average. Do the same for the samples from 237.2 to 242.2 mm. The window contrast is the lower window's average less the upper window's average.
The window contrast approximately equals -0.11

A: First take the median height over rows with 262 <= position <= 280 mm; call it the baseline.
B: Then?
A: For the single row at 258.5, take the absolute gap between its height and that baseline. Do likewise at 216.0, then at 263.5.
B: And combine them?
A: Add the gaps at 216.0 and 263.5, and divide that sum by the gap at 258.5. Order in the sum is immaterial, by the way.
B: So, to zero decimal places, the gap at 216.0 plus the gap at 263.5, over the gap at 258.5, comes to 2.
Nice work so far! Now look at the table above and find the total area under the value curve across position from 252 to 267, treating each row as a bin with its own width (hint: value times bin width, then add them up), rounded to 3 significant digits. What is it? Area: 342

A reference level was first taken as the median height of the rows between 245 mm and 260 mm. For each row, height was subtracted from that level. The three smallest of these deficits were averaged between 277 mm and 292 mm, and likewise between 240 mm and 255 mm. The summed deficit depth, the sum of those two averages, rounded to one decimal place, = -2.5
